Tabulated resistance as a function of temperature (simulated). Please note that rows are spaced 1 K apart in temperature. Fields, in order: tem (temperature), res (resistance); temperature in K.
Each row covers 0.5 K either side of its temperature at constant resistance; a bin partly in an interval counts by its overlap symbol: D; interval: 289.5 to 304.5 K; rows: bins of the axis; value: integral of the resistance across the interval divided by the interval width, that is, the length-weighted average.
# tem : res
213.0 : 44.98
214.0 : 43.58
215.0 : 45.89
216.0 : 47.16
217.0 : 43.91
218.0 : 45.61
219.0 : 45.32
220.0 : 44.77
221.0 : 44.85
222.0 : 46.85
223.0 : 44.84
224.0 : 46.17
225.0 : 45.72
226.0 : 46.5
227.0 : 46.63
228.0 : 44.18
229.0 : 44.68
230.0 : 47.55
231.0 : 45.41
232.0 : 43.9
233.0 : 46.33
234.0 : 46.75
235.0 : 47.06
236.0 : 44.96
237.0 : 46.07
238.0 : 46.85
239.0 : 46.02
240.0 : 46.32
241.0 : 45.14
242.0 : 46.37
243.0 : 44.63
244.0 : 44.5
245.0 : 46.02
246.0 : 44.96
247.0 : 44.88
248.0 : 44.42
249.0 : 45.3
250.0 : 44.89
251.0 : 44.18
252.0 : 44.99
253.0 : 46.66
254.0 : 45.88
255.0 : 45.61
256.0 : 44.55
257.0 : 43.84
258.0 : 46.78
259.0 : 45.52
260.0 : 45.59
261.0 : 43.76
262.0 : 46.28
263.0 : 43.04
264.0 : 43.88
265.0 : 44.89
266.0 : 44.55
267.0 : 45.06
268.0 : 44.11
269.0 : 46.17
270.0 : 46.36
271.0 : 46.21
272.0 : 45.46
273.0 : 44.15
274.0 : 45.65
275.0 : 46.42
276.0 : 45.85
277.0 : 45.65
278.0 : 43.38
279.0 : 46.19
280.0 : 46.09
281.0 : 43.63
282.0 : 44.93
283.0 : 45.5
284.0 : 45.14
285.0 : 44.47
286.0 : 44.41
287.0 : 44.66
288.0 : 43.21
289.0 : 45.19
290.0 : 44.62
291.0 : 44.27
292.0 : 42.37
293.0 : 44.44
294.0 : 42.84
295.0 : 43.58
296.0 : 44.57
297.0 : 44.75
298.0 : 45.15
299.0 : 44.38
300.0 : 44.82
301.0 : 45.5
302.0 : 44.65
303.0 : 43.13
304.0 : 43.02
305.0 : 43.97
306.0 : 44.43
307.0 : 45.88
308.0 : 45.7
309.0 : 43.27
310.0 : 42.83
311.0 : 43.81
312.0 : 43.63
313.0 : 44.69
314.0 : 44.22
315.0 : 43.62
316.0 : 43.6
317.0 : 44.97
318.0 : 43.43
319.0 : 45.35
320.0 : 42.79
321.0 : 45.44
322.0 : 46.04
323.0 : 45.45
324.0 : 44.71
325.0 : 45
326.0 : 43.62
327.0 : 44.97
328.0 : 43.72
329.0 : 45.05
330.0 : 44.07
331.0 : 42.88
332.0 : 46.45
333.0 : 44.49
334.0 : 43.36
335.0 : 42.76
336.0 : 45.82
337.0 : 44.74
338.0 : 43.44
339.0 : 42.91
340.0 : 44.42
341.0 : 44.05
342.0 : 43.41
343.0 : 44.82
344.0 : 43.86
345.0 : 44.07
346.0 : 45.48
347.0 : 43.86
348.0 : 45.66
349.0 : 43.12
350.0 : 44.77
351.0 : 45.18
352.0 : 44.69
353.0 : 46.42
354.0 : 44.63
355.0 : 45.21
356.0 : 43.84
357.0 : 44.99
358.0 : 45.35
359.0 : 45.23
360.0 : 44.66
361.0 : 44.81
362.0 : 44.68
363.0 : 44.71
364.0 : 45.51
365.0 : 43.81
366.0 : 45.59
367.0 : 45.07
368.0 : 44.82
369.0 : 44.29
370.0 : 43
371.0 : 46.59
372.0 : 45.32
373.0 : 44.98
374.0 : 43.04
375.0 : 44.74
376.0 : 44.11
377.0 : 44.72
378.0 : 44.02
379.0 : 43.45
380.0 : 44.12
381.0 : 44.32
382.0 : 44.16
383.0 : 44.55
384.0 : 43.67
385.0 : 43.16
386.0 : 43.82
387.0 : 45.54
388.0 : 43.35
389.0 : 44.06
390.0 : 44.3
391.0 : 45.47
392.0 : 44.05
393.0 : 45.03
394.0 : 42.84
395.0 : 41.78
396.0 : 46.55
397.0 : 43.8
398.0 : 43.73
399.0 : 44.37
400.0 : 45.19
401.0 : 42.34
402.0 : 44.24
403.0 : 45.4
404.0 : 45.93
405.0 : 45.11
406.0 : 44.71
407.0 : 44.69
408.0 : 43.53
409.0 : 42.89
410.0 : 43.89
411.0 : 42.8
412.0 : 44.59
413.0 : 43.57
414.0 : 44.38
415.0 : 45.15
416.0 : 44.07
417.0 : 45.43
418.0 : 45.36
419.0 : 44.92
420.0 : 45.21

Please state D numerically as 44.1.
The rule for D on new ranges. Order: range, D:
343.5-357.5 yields 44.7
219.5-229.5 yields 45.5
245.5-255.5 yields 45.2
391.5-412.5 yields 44.2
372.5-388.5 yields 44.1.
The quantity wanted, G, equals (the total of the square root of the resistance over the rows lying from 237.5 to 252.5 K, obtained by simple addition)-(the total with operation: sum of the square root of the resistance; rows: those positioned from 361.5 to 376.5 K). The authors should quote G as 0.7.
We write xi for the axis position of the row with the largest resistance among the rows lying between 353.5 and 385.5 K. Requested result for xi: 371.0 K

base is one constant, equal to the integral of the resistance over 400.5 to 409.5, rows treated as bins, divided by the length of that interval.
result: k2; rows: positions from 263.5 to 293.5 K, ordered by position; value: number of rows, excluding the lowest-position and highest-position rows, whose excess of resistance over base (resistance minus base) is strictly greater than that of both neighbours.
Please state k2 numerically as 8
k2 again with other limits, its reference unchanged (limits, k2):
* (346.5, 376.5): 10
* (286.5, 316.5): 7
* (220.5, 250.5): 10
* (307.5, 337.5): 10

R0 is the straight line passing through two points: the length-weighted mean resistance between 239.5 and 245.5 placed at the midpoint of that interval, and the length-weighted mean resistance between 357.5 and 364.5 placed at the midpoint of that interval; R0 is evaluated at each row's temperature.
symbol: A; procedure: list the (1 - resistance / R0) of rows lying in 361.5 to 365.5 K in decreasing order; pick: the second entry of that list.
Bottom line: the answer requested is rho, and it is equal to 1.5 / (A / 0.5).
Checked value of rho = 109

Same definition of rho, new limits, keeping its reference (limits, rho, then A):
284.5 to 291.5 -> 33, 0.023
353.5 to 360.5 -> 86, 0.009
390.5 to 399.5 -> 17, 0.045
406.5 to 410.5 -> 27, 0.028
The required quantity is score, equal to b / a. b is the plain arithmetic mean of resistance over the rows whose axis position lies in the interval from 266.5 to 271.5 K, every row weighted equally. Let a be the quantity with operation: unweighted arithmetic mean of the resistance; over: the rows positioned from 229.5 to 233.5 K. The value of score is 1.00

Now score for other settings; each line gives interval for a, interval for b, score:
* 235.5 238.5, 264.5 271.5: 0.99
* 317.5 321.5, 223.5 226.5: 1.04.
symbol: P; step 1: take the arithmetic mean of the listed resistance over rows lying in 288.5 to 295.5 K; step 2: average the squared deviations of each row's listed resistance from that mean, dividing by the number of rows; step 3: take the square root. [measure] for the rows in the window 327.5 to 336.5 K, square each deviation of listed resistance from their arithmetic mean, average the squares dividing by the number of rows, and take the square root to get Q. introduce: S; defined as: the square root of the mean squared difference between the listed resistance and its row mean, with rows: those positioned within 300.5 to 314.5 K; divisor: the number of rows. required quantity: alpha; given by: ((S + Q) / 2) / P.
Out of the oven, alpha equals 1.2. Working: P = 0.94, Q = 1.2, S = 0.97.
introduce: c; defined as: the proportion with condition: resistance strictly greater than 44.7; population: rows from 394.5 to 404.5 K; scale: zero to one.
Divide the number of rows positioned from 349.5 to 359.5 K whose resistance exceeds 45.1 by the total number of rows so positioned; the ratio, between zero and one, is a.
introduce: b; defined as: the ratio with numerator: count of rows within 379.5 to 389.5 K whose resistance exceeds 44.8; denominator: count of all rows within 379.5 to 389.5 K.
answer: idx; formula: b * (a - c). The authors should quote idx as 0.01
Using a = 0.50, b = 0.10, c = 0.40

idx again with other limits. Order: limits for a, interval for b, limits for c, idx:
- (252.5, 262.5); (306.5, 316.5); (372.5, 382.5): 0.08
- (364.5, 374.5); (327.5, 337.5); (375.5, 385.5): 0.06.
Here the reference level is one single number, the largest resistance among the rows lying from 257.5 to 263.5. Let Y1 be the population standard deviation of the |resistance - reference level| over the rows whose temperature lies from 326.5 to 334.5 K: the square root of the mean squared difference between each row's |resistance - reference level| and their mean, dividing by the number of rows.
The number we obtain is 1.06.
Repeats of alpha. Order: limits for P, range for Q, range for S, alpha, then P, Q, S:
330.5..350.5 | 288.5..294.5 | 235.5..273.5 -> 0.9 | 1.03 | 1.0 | 0.94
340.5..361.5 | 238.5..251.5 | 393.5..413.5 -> 1.2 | 0.78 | 0.7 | 1.19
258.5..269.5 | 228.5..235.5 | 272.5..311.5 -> 1.1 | 0.99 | 1.2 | 1.03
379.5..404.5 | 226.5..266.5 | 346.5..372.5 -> 0.9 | 1.08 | 1.1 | 0.83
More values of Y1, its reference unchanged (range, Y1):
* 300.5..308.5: 1.04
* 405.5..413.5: 0.72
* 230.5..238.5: 0.94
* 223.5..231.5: 0.81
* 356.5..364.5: 0.31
